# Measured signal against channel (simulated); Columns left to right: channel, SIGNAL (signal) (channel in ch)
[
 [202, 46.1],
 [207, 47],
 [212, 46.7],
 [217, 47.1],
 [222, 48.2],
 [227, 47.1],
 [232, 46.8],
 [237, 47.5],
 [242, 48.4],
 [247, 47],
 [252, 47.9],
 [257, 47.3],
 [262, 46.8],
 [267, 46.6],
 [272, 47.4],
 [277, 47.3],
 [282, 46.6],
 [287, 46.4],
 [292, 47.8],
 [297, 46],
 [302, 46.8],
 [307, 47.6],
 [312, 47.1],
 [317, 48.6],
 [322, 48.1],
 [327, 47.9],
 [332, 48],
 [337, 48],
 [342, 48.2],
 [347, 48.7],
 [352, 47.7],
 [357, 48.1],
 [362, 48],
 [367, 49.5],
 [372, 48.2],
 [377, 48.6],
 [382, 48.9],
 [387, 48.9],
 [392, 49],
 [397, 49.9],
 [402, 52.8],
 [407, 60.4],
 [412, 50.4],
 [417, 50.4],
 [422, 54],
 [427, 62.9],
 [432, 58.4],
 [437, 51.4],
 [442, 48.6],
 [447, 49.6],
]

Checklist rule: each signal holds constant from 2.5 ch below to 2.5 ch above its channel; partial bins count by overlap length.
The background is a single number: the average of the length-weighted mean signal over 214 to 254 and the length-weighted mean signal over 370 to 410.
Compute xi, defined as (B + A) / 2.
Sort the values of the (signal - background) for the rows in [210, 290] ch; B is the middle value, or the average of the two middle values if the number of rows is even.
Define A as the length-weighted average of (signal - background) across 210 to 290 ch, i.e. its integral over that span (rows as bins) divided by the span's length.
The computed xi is -2.0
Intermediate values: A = -1.97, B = -2.1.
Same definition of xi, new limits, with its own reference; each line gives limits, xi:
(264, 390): -1.3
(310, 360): -1.1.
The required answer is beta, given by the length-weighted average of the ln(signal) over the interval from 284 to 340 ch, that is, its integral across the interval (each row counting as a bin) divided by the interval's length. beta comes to 3.86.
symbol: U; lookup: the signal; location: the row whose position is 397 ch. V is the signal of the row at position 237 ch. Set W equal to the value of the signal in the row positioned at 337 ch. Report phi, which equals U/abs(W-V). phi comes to 100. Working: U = 49.9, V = 47.5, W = 48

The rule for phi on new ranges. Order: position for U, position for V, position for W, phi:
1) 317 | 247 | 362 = 49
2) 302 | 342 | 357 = 468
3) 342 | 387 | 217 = 27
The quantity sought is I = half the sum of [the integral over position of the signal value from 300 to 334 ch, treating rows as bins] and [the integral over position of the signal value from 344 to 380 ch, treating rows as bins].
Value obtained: 1683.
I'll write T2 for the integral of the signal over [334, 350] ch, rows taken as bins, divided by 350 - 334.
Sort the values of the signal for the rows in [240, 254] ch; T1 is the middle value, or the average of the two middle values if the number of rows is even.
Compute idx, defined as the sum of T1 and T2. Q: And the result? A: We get 96.2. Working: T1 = 47.9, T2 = 48.3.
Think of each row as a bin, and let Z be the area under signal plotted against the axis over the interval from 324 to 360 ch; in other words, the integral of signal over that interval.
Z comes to 1731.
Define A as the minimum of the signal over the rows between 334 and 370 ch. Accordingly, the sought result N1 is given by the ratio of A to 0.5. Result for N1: 95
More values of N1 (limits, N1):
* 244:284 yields 93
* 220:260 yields 94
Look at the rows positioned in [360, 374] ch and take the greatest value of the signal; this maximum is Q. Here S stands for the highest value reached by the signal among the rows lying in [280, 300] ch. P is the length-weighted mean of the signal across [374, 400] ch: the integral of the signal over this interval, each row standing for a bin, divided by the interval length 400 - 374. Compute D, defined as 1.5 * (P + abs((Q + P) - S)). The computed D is 150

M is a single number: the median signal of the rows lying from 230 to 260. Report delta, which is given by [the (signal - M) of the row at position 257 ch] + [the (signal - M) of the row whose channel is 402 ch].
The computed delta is 5.3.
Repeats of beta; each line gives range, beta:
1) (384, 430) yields 3.97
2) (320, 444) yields 3.92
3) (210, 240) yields 3.86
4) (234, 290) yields 3.85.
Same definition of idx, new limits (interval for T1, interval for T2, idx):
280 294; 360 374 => 95.2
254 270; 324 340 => 94.8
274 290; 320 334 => 94.6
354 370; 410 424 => 99.7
